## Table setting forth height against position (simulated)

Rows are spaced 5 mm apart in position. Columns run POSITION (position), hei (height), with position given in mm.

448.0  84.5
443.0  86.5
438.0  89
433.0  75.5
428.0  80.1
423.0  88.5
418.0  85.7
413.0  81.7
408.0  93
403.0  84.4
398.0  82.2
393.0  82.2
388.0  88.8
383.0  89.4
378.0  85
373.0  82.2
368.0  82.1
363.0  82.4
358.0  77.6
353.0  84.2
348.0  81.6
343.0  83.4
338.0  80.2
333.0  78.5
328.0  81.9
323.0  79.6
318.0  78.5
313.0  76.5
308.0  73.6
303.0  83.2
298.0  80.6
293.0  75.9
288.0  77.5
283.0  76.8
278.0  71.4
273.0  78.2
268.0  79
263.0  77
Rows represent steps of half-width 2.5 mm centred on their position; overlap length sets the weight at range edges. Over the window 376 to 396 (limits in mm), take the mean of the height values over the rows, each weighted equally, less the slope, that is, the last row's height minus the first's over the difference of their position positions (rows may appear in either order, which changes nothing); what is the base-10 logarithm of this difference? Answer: 1.937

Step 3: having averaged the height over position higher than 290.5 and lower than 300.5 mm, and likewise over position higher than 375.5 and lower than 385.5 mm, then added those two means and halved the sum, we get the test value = 83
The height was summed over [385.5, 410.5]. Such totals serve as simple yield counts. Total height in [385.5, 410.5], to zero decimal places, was 431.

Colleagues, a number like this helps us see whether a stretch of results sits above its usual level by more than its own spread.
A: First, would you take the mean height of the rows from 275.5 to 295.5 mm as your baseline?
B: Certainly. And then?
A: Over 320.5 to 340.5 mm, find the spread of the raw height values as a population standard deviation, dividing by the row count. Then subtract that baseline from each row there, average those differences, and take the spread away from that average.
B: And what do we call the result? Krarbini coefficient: 3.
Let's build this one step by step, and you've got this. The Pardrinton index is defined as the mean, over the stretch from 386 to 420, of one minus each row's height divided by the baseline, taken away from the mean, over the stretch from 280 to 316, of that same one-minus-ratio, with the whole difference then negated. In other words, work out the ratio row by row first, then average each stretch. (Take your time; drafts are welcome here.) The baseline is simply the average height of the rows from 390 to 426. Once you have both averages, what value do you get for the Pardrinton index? -0.090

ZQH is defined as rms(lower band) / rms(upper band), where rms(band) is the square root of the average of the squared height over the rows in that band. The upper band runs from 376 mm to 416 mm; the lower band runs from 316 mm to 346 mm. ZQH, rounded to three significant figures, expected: 0.935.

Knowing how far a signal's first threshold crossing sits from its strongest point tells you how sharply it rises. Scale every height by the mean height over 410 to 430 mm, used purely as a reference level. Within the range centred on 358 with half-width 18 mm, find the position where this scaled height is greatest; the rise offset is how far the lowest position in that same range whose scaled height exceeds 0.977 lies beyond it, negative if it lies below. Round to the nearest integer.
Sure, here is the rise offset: -10 mm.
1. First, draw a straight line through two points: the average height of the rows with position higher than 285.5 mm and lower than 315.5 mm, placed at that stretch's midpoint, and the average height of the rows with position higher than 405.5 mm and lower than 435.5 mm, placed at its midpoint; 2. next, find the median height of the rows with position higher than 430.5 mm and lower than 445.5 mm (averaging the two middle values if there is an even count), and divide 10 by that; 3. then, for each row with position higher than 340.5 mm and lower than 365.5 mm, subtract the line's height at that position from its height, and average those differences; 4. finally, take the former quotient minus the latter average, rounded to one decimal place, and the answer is -1.1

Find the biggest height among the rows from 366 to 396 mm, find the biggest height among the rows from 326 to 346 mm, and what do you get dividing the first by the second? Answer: 1.07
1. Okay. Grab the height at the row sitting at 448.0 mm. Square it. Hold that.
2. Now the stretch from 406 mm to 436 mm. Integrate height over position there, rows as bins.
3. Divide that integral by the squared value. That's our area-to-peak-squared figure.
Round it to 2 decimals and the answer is 0.35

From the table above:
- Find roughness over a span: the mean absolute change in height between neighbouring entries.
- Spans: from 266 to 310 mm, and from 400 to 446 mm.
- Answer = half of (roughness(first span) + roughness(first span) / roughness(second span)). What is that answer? 2.30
